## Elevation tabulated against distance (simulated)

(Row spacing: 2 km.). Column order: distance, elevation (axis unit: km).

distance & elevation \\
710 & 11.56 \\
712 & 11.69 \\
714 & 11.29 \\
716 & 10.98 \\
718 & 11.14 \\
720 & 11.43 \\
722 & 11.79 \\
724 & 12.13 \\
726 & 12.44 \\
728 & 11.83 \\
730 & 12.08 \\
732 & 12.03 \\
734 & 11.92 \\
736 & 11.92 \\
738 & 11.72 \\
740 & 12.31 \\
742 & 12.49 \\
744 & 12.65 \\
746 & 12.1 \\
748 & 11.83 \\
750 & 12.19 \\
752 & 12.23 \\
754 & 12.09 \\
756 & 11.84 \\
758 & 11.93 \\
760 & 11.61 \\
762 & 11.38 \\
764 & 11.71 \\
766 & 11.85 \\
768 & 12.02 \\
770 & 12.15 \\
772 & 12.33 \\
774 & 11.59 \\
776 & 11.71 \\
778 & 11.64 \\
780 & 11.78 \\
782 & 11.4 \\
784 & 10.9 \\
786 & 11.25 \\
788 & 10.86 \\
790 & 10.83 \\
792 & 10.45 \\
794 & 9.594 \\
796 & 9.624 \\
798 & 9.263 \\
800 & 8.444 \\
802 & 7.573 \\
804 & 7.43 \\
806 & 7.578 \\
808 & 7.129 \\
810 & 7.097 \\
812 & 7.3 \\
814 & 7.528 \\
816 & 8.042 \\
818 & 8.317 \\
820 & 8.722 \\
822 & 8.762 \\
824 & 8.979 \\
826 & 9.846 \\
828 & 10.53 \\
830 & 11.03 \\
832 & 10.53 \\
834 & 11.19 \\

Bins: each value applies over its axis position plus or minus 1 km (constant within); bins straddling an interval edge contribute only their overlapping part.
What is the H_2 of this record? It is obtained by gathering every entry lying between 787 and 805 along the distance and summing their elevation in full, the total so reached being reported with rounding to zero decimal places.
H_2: 84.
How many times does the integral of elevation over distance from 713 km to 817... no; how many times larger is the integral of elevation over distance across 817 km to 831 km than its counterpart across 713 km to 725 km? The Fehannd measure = 1.0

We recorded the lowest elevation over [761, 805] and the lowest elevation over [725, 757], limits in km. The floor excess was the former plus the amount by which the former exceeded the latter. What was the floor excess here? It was 3.1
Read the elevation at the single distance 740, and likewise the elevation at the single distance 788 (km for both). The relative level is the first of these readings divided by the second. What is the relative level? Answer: 1.13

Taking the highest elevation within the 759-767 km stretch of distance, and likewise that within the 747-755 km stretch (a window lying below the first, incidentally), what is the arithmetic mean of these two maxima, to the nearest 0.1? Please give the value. 12.0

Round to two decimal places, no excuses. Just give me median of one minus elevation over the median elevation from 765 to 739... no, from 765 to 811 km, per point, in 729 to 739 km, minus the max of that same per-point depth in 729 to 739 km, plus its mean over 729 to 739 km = -0.12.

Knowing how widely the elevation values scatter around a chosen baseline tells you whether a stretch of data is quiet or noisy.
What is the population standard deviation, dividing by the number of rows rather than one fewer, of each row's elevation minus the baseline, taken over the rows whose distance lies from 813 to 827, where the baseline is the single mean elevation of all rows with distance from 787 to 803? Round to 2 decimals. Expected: 0.68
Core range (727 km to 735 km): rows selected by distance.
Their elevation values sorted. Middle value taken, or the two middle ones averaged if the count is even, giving 12.0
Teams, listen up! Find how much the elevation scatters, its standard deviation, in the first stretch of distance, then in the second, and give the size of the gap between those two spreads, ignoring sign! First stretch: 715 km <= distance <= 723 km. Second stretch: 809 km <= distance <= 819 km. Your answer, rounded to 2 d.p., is 0.15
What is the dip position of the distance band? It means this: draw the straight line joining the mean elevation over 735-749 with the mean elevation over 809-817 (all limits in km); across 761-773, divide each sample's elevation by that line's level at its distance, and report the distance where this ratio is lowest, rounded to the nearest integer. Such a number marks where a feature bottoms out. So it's 762 km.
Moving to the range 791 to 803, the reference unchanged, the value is 802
